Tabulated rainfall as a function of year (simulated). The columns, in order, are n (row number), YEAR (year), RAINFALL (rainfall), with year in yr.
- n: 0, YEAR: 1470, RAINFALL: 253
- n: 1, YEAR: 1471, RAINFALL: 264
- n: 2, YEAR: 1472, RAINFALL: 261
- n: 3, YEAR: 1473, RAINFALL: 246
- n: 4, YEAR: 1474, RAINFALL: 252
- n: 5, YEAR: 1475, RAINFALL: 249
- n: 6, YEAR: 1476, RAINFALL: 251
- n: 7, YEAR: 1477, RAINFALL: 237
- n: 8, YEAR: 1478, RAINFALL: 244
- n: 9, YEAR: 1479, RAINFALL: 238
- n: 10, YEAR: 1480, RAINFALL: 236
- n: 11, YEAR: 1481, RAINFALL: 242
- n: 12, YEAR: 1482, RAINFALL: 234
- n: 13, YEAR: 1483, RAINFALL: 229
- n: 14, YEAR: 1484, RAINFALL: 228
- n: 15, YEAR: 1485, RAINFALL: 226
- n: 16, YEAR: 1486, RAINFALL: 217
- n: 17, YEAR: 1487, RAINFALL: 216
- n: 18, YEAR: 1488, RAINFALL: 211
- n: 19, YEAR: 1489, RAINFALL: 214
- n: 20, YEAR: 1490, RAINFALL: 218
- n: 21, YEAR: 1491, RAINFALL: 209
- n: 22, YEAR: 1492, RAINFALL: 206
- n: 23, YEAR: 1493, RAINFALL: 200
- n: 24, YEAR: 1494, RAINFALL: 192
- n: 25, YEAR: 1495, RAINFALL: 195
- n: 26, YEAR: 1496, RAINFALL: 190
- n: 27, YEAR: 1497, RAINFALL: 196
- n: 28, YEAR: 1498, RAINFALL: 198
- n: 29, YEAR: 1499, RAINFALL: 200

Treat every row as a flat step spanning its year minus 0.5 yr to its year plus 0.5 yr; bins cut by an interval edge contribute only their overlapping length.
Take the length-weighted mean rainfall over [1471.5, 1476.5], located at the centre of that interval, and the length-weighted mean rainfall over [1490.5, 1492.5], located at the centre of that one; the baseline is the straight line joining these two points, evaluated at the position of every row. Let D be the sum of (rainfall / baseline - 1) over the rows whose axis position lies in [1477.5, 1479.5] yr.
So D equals 0.005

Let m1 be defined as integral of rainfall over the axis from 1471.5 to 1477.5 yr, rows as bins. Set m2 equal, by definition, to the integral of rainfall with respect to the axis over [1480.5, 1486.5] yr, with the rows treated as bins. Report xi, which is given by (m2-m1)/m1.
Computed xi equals -0.08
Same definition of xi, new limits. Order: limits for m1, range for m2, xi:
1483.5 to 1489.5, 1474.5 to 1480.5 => 0.11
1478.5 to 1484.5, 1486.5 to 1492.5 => -0.09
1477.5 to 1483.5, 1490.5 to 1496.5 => -0.16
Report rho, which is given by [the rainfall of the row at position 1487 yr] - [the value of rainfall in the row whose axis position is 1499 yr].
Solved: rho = 16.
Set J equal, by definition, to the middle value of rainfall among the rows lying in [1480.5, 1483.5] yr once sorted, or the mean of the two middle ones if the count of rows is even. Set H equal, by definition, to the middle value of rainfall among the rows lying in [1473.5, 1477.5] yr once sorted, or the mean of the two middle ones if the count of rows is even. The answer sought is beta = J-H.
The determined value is -16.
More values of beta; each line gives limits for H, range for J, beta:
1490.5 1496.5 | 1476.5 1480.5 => 40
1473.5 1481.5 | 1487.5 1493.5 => -33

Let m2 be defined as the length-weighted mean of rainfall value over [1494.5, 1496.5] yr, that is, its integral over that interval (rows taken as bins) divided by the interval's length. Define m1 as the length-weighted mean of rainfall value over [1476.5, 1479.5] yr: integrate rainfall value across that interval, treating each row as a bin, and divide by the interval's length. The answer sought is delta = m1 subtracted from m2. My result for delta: -47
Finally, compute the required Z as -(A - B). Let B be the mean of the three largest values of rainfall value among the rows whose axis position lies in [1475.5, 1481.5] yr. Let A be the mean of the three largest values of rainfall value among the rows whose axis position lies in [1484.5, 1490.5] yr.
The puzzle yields 25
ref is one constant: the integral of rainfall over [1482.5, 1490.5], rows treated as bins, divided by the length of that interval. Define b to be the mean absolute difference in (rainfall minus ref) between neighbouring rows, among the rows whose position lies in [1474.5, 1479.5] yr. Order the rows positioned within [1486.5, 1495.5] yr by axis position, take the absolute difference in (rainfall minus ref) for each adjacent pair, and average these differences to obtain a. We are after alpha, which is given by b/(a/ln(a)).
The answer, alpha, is 2.31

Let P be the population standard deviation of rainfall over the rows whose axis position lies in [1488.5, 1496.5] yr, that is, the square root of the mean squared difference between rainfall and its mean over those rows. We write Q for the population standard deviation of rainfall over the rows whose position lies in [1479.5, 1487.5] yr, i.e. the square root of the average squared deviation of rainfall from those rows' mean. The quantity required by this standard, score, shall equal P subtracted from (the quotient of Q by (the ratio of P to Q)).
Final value -2.4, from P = 9.7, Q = 8.4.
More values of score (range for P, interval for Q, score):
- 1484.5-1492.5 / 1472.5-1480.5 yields 0.5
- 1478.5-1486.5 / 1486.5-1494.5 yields 1.6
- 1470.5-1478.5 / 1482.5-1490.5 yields -3.3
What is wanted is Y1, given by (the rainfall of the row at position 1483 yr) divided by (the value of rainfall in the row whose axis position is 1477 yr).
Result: 0.97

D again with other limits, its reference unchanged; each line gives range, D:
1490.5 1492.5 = 0.000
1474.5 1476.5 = 0.016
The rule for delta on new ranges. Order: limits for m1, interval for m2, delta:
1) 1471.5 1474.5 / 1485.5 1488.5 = -38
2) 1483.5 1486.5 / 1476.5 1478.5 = 17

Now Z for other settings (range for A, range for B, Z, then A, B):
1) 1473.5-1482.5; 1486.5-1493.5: -35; 251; 216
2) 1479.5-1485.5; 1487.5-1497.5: -23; 237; 214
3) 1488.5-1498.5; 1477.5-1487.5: 28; 214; 241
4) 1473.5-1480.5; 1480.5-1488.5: -16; 251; 235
